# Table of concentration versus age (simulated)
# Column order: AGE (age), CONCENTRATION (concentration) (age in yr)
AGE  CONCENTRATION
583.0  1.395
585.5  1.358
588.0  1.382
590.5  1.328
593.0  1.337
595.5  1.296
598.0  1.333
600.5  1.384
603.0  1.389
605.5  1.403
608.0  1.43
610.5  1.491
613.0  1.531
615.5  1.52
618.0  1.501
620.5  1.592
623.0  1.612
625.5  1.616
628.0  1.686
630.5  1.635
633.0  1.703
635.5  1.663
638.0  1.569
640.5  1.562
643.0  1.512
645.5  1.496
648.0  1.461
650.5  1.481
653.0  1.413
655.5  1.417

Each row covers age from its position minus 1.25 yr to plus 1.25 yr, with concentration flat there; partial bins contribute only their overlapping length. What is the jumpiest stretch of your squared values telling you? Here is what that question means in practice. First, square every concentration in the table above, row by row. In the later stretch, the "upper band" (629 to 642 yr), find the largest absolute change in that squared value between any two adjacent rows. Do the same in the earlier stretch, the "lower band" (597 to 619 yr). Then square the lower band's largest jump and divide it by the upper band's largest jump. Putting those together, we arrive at 0.105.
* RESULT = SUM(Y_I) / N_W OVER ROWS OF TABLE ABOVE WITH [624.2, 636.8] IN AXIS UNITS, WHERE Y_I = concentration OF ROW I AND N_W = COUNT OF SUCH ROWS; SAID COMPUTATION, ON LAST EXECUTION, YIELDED 1.66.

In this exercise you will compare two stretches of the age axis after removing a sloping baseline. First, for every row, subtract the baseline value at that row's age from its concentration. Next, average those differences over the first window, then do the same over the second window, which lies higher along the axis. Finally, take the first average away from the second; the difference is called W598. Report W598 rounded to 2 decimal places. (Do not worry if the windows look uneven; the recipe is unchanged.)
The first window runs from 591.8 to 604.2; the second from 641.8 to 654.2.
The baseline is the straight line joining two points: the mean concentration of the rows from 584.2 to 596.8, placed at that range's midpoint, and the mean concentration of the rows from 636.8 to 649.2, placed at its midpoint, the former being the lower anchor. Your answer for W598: -0.05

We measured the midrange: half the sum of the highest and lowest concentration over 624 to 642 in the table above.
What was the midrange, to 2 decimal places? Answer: 1.63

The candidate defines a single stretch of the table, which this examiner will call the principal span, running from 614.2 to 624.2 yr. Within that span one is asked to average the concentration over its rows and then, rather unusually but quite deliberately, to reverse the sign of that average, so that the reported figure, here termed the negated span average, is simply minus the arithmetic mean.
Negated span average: -1.56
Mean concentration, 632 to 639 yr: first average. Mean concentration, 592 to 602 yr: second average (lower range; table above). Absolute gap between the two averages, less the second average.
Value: -1.0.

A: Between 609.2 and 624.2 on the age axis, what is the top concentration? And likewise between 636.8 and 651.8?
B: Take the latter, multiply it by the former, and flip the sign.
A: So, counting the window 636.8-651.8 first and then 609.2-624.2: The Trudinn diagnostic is -2.53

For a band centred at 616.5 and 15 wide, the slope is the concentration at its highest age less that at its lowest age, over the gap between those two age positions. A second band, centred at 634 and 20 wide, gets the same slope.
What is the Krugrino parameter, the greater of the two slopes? 0.010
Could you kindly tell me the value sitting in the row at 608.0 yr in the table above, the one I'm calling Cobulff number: 1.43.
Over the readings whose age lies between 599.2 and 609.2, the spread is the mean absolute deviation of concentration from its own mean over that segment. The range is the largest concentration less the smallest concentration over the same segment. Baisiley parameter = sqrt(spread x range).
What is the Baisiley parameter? 0.026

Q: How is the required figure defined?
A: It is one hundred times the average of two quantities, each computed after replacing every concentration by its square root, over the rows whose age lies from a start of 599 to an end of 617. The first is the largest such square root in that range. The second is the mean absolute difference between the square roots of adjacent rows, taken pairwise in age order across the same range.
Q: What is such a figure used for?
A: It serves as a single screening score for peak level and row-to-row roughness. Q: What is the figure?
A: 62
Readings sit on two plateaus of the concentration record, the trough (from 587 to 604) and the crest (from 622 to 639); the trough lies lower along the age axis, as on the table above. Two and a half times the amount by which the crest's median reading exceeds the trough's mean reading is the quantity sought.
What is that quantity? 0.7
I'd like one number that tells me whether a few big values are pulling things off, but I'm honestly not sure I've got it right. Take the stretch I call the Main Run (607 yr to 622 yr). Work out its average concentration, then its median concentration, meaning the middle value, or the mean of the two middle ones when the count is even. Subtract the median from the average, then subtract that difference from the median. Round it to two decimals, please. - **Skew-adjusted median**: 1.51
